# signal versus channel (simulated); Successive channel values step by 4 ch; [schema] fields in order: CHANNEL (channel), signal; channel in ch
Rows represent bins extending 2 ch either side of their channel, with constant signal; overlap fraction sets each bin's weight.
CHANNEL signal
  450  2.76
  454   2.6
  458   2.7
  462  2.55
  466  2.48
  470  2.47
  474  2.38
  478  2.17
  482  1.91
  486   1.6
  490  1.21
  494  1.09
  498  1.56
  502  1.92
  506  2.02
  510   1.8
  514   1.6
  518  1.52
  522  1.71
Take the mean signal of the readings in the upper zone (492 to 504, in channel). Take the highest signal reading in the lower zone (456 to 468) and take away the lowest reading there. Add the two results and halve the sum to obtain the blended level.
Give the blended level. 0.87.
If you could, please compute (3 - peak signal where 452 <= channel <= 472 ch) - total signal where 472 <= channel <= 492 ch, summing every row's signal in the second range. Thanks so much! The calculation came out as -9.0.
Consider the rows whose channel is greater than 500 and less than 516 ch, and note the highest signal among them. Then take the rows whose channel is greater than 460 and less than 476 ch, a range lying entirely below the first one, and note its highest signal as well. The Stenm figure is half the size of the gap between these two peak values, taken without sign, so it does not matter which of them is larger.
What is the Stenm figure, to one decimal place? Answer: 0.3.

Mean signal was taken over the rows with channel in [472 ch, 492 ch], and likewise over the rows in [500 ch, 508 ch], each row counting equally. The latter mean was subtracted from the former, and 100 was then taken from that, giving -100.1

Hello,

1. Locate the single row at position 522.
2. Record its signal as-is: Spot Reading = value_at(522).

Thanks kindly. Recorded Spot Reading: 1.71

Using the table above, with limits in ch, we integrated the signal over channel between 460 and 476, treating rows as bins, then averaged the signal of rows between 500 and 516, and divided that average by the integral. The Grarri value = 0.046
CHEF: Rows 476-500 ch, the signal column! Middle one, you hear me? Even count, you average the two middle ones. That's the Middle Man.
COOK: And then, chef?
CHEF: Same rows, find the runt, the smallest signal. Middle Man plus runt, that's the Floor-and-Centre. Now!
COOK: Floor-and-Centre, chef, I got 2.7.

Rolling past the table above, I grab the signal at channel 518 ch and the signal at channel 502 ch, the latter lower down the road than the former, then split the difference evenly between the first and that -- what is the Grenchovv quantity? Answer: 1.72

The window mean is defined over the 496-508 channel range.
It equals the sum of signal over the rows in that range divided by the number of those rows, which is 1.83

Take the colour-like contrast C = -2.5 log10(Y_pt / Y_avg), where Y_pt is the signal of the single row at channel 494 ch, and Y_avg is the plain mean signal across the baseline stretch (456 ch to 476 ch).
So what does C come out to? 0.9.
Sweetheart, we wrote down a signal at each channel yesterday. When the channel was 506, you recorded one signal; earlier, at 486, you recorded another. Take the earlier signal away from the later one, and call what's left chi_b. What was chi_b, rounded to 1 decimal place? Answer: 0.4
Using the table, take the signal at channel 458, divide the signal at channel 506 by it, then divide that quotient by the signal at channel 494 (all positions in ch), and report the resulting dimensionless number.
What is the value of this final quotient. 0.7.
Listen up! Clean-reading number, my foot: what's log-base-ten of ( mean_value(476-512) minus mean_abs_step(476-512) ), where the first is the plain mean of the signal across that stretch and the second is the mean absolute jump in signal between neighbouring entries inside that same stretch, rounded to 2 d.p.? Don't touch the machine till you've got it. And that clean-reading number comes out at 0.15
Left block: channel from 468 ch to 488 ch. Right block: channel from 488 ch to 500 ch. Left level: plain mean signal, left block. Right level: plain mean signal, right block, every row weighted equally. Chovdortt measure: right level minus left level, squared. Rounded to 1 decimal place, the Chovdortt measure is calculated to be 0.7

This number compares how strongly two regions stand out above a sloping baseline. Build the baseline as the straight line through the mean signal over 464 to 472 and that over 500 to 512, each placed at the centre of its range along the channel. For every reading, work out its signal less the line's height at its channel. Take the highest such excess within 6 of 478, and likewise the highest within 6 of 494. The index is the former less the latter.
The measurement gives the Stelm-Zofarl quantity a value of 0.5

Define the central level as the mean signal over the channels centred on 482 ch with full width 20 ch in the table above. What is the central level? 1.9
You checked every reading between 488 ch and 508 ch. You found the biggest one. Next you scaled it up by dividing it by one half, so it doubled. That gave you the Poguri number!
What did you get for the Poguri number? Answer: 4.0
